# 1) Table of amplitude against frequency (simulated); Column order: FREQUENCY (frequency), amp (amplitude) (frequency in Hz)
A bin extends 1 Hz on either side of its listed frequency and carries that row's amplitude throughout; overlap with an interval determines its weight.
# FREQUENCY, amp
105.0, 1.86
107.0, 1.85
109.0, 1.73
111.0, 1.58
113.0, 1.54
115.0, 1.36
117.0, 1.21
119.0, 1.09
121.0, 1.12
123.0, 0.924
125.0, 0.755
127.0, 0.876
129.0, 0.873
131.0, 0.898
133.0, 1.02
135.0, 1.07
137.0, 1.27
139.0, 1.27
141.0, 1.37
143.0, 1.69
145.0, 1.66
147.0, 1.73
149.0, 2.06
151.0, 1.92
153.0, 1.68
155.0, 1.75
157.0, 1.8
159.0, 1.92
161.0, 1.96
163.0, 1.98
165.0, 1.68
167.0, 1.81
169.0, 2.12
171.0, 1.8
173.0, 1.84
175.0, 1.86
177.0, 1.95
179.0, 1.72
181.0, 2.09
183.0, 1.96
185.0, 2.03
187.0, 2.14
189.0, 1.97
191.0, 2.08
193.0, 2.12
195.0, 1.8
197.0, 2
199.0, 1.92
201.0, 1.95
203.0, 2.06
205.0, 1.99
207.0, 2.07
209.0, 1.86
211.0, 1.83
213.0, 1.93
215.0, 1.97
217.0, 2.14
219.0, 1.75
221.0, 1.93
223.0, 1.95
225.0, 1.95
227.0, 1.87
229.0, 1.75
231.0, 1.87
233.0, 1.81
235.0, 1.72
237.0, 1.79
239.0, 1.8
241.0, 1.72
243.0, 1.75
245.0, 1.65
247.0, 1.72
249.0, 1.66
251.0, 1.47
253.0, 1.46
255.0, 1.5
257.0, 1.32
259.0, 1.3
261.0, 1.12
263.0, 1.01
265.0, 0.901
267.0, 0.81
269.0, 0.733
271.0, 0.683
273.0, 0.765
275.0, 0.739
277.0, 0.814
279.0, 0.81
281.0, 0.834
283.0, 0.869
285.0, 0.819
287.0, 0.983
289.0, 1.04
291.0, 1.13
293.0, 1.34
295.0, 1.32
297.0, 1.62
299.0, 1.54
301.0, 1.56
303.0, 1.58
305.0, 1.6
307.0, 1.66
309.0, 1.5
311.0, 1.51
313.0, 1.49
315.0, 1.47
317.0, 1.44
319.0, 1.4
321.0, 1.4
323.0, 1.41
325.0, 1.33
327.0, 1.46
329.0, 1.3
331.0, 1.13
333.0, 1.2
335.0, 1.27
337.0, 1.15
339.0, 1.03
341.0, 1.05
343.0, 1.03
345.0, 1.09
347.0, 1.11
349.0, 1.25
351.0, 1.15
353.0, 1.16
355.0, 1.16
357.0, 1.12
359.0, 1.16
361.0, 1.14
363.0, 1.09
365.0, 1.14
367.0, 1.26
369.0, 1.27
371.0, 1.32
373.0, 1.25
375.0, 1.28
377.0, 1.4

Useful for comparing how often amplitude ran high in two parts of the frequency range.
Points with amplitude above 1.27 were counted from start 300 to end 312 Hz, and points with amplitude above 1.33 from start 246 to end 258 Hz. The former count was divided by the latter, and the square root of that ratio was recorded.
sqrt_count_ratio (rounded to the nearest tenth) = 1.1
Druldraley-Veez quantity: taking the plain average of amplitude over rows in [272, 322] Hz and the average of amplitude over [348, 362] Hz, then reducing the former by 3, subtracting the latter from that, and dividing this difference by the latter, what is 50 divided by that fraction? -20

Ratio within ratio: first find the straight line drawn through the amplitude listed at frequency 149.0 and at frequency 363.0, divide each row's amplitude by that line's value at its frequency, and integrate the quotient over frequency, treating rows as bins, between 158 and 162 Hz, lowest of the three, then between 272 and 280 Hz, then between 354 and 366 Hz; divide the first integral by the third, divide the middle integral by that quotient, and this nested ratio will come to 13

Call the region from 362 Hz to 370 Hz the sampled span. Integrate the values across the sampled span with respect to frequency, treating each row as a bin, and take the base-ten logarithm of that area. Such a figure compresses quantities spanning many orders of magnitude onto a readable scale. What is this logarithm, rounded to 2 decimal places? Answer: 0.98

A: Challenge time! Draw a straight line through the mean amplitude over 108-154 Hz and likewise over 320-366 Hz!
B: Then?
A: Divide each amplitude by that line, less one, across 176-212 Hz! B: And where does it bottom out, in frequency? 179.0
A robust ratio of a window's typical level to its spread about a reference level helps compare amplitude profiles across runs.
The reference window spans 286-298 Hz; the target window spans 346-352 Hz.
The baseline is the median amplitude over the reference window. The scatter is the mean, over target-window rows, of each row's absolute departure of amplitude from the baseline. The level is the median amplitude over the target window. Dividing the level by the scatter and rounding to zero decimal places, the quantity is 16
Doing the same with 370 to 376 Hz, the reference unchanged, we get 22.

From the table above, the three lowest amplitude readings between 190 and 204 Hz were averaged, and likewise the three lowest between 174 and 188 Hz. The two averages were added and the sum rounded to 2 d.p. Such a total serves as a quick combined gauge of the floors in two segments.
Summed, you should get 3.73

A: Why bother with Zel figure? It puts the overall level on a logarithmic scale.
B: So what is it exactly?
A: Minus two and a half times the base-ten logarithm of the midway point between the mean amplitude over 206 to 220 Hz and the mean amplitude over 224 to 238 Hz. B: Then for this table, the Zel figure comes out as -0.68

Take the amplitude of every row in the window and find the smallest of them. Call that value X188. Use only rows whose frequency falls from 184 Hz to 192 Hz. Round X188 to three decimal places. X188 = 1.970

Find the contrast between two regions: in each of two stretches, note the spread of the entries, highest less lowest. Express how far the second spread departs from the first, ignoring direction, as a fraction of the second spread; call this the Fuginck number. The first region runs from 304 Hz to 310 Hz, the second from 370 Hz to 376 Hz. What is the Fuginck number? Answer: 1.3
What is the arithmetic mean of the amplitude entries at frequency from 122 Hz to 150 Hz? 1.25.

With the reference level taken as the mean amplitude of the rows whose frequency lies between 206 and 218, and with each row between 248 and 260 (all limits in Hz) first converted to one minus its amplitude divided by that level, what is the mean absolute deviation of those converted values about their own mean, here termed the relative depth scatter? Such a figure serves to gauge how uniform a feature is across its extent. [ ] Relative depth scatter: 0.048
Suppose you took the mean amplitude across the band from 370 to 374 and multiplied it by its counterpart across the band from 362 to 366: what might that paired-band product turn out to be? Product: 1.4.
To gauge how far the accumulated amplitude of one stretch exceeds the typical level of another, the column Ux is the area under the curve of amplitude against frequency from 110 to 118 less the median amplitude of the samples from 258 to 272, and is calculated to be 10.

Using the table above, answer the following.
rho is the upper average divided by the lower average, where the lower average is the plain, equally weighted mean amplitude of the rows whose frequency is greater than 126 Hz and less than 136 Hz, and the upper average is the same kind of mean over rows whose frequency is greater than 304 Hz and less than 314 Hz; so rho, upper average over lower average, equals 1.64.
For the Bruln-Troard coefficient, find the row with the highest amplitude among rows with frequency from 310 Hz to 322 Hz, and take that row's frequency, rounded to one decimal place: 311.0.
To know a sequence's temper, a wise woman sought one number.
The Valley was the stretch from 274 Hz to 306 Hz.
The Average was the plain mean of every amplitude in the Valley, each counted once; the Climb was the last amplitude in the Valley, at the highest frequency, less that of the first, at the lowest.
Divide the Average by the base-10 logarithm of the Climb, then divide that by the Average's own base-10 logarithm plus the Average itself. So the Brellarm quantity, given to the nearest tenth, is -14.6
